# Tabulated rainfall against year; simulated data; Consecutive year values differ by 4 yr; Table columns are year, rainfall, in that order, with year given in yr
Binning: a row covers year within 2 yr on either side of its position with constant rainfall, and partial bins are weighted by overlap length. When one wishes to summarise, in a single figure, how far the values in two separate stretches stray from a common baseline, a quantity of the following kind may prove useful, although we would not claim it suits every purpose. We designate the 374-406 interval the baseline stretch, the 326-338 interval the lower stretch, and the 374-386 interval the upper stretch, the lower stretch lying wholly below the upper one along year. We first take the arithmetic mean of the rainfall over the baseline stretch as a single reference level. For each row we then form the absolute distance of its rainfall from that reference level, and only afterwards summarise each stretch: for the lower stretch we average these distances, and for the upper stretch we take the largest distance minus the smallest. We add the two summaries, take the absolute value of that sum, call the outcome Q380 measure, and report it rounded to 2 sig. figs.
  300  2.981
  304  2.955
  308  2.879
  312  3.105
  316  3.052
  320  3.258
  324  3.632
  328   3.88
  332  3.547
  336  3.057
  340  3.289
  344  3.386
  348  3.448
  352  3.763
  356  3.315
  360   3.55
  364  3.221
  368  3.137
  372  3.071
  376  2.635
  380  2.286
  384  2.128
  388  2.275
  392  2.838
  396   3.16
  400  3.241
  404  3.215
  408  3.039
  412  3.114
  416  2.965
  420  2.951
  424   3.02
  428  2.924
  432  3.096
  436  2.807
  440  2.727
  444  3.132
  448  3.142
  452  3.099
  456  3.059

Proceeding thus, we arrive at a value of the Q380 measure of 1.3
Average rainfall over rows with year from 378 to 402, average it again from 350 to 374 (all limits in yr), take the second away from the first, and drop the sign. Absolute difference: 0.69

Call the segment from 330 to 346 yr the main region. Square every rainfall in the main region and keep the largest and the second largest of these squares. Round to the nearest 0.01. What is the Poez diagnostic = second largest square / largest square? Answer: 0.91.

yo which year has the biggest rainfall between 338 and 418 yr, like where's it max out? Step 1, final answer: 352 yr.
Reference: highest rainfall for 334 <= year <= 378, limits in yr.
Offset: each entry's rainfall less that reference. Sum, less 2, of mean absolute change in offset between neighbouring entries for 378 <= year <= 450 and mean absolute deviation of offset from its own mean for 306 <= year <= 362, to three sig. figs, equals -1.60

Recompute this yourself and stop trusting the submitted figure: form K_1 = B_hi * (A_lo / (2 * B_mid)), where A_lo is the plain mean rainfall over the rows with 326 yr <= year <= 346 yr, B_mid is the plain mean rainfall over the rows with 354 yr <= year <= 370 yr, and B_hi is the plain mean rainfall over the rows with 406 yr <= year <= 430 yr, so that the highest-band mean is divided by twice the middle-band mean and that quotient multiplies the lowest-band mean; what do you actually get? 1.56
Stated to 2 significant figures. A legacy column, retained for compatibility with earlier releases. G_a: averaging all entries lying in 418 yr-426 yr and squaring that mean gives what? 8.9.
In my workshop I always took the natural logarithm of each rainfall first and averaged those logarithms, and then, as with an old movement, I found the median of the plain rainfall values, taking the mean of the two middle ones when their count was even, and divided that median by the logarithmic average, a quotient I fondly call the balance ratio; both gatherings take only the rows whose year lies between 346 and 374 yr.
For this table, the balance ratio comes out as 2.742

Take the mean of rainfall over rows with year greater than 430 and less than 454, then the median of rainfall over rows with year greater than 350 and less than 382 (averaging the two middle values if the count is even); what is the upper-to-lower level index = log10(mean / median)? -0.025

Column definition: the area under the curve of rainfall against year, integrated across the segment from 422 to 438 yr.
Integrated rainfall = 47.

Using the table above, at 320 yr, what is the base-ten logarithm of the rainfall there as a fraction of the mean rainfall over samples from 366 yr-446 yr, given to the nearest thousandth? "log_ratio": 0.052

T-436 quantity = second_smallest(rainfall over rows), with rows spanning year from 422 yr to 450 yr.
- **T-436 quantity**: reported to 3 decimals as 2.807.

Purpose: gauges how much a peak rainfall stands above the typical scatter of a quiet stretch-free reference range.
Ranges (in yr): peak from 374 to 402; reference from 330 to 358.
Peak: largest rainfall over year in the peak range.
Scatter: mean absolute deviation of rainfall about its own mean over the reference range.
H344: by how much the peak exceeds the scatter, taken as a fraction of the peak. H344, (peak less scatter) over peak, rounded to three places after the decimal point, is 0.951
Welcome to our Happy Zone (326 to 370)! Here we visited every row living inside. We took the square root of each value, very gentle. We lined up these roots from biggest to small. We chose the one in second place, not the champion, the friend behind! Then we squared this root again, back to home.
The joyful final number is 3.8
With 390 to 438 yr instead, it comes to 3.2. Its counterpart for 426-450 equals 3.1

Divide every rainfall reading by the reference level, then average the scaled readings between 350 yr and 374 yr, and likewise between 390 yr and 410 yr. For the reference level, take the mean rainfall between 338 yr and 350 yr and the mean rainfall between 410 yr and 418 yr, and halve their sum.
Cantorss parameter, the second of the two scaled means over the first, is 0.93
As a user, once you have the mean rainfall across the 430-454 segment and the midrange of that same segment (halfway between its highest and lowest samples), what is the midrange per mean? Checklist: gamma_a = 0.978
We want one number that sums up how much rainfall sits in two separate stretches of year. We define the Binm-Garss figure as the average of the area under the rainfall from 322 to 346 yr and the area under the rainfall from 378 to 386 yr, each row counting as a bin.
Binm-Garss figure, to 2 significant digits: 50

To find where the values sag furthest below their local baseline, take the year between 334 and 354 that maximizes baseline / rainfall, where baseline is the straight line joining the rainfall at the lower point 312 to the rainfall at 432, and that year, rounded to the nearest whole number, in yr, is 336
